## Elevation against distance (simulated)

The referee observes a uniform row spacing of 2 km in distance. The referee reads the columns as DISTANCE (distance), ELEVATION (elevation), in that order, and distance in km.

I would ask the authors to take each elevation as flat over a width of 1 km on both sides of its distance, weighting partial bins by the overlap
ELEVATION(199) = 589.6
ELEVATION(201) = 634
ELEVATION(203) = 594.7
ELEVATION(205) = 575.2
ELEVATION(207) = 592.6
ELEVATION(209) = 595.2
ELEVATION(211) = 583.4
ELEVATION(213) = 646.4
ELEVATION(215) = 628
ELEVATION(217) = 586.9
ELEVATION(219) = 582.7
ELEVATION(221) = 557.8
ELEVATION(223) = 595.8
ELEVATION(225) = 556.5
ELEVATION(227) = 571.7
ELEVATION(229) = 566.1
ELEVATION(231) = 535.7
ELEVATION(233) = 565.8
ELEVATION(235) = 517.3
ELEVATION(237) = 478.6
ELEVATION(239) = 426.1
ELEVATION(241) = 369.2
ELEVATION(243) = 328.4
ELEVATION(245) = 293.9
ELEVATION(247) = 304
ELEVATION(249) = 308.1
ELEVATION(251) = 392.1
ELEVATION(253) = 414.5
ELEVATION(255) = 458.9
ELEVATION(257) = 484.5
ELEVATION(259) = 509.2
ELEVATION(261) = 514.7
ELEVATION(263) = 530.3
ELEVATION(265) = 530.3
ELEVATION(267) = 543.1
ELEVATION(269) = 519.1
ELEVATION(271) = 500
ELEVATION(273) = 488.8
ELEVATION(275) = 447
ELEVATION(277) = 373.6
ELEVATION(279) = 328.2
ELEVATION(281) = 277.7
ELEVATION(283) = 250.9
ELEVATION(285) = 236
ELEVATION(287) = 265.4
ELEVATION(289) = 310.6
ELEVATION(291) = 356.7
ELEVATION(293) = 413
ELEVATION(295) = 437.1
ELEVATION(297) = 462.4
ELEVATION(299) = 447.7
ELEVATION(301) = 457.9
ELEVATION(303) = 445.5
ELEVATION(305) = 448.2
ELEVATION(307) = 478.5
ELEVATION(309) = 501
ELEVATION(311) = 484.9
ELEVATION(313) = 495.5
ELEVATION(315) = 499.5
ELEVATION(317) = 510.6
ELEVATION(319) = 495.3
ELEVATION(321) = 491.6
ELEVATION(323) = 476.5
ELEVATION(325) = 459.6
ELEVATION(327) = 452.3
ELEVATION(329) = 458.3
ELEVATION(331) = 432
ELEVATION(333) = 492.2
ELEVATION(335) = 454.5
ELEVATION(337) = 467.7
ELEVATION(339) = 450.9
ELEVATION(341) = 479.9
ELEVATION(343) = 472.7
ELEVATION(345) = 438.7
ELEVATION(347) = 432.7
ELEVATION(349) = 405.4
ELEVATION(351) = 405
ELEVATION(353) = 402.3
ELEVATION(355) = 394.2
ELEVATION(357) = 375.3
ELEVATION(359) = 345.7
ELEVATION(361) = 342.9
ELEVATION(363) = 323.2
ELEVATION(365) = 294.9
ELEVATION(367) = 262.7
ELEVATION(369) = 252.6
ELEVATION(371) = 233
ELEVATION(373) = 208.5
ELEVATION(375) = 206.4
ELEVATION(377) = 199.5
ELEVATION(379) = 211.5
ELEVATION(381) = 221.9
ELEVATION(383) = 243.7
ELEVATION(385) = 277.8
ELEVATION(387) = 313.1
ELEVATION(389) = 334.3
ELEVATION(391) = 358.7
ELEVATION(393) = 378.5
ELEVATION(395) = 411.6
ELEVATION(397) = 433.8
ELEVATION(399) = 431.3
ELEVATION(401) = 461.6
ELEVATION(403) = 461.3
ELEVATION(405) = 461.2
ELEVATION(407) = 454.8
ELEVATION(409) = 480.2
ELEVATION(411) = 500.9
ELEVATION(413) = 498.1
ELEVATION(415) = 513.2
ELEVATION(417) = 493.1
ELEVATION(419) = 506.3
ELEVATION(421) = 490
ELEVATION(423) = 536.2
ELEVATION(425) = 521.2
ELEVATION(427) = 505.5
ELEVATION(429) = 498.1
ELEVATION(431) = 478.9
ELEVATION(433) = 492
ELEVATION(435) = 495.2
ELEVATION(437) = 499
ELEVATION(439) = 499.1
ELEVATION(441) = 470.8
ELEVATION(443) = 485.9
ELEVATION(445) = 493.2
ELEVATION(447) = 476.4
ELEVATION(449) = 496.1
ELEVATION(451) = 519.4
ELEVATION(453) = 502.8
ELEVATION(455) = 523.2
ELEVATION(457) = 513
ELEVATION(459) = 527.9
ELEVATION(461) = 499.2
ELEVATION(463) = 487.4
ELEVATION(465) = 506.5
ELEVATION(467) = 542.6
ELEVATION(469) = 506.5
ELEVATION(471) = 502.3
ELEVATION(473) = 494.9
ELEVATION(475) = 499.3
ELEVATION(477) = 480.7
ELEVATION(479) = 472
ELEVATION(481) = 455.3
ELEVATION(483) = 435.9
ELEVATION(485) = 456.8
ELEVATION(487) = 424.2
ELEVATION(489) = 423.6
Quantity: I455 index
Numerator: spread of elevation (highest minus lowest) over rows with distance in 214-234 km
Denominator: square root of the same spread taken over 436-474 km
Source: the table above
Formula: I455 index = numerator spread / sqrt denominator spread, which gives 11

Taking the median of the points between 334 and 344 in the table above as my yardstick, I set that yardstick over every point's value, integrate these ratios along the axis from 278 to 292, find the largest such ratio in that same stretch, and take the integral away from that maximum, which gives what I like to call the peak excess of -21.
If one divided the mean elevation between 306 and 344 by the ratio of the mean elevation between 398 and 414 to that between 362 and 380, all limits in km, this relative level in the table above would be 248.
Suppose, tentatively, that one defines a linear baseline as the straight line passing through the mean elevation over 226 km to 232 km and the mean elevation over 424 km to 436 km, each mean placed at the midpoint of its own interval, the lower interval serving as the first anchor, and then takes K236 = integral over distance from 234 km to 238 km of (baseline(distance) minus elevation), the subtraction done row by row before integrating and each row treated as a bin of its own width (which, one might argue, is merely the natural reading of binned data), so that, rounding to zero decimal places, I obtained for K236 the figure 231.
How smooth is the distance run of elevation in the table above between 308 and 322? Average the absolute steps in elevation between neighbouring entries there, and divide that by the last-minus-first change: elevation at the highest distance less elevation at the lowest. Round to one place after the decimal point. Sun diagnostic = -1.1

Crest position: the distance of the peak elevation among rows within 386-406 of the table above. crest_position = 401 km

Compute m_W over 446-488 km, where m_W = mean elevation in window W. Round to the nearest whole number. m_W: 492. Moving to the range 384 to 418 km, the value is 427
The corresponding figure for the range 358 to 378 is 267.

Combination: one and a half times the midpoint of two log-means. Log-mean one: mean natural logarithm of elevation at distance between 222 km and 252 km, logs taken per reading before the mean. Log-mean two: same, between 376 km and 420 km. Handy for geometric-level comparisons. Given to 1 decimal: 9.0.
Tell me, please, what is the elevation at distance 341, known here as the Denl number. 479.9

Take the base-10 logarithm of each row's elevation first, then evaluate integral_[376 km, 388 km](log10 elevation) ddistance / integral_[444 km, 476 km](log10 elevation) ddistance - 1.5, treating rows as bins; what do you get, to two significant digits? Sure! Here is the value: -1.2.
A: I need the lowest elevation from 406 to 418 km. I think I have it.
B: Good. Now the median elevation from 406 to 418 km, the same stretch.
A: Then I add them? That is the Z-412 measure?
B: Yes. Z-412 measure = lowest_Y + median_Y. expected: 950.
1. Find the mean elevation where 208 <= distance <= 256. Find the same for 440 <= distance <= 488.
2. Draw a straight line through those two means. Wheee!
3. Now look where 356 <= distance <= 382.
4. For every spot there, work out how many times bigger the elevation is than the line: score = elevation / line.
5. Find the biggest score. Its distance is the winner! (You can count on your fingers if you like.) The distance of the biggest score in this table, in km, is 357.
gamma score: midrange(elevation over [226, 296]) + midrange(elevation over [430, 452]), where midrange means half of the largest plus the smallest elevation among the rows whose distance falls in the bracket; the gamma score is 899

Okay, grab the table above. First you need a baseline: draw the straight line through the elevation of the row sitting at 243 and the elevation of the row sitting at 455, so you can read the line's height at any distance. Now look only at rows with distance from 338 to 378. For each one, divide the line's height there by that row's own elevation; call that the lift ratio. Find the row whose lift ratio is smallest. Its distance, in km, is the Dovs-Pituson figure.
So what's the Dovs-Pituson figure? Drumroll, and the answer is 341 km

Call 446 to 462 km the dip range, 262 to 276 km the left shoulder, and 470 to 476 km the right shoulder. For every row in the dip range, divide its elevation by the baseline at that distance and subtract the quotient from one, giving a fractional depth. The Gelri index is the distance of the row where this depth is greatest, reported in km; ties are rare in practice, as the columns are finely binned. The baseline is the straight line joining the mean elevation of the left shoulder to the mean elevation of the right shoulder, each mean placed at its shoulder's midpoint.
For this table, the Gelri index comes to 447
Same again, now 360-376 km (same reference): 375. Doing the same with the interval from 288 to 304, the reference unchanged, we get 289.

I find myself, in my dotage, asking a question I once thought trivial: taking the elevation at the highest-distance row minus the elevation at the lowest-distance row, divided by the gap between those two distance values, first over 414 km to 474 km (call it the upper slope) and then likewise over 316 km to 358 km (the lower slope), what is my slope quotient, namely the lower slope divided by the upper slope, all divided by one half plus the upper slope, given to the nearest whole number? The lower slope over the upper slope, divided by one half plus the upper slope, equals 58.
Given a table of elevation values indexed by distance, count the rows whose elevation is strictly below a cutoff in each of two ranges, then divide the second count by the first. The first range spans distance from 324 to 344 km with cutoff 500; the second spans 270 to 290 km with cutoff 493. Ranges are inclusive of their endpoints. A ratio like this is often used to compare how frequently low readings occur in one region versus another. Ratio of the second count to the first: 0.90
